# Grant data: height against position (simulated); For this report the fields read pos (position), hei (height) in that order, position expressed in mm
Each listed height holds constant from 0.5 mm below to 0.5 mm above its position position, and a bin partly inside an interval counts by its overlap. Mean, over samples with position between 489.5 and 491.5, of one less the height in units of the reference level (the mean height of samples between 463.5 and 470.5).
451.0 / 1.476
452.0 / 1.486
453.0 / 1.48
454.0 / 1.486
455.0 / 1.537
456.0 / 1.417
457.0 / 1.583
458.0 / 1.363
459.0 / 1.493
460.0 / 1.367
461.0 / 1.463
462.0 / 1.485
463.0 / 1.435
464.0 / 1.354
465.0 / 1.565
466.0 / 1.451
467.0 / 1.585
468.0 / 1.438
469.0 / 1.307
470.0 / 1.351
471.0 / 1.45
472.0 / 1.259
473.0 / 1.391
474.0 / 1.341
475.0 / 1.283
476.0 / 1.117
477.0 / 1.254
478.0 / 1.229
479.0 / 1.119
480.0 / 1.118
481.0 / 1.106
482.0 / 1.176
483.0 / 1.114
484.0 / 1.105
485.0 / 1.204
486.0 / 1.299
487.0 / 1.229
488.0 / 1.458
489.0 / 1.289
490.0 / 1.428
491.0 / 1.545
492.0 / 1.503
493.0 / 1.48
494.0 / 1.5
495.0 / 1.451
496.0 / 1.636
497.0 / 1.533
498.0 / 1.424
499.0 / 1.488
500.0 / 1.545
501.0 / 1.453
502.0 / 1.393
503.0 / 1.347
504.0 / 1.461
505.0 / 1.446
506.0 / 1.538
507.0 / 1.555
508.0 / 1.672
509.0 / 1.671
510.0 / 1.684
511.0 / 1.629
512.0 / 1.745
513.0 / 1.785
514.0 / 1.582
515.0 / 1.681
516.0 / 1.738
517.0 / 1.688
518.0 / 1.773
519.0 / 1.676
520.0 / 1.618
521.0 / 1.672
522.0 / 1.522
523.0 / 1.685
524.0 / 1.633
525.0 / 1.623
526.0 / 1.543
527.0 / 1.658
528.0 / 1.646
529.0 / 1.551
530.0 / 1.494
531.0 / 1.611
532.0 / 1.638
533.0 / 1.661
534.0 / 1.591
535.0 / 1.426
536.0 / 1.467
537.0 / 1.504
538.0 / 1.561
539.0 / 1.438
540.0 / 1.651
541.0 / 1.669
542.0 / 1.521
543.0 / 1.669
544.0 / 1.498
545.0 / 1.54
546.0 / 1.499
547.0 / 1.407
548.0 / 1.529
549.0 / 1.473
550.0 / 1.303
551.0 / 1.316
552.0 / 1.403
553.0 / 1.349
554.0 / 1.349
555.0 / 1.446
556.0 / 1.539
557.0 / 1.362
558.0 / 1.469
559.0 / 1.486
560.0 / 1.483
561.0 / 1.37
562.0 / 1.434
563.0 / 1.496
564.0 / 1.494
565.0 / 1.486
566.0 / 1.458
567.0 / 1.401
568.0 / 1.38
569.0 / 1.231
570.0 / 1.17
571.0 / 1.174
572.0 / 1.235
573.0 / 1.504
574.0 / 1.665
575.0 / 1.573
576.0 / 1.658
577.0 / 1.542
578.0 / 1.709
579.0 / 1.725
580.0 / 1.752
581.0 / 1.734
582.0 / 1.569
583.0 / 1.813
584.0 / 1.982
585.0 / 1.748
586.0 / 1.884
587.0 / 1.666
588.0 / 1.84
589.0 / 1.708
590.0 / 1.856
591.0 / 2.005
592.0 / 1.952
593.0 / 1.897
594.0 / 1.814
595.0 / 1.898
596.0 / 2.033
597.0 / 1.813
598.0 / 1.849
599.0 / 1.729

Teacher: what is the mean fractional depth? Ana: -0.035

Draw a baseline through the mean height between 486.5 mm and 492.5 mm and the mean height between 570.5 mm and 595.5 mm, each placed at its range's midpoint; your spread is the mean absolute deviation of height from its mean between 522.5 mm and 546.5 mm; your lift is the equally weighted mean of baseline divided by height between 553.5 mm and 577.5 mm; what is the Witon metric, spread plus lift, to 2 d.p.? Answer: 1.24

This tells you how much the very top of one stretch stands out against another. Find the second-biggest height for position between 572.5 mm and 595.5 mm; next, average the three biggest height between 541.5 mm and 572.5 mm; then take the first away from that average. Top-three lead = -0.40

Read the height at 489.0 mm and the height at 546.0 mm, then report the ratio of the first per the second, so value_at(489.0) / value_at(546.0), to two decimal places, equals 0.86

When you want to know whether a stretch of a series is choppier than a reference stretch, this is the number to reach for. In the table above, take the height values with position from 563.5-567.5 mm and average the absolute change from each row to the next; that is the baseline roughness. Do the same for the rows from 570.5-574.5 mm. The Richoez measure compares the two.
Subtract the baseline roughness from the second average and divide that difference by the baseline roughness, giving 4.3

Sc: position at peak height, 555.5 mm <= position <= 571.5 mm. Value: 556.0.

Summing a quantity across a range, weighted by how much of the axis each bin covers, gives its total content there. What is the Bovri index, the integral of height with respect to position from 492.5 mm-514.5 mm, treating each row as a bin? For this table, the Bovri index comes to 34.0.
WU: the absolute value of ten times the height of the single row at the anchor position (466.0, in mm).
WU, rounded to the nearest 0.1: 14.5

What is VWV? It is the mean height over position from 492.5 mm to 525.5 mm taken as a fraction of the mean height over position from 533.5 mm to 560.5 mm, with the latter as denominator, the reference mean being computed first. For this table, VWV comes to 1.07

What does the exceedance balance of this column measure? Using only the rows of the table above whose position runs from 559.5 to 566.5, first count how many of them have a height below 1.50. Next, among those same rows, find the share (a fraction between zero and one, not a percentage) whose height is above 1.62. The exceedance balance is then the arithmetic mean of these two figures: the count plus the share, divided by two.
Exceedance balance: 3.5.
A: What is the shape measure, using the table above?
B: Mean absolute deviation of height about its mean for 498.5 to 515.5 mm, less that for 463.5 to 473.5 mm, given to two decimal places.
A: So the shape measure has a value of 0.02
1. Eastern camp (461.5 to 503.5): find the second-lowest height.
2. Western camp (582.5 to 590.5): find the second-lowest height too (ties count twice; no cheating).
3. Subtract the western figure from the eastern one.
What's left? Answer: -0.60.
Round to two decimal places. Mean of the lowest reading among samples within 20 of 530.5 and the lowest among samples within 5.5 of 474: 1.21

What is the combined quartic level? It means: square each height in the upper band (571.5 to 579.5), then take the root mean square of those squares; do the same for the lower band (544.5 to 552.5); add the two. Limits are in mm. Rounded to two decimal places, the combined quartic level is 4.62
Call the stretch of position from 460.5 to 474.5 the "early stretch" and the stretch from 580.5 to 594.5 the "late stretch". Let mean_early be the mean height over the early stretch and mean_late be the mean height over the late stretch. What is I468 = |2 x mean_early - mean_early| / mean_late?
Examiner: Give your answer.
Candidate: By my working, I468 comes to 0.78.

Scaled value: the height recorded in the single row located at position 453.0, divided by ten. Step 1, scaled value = 0.148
